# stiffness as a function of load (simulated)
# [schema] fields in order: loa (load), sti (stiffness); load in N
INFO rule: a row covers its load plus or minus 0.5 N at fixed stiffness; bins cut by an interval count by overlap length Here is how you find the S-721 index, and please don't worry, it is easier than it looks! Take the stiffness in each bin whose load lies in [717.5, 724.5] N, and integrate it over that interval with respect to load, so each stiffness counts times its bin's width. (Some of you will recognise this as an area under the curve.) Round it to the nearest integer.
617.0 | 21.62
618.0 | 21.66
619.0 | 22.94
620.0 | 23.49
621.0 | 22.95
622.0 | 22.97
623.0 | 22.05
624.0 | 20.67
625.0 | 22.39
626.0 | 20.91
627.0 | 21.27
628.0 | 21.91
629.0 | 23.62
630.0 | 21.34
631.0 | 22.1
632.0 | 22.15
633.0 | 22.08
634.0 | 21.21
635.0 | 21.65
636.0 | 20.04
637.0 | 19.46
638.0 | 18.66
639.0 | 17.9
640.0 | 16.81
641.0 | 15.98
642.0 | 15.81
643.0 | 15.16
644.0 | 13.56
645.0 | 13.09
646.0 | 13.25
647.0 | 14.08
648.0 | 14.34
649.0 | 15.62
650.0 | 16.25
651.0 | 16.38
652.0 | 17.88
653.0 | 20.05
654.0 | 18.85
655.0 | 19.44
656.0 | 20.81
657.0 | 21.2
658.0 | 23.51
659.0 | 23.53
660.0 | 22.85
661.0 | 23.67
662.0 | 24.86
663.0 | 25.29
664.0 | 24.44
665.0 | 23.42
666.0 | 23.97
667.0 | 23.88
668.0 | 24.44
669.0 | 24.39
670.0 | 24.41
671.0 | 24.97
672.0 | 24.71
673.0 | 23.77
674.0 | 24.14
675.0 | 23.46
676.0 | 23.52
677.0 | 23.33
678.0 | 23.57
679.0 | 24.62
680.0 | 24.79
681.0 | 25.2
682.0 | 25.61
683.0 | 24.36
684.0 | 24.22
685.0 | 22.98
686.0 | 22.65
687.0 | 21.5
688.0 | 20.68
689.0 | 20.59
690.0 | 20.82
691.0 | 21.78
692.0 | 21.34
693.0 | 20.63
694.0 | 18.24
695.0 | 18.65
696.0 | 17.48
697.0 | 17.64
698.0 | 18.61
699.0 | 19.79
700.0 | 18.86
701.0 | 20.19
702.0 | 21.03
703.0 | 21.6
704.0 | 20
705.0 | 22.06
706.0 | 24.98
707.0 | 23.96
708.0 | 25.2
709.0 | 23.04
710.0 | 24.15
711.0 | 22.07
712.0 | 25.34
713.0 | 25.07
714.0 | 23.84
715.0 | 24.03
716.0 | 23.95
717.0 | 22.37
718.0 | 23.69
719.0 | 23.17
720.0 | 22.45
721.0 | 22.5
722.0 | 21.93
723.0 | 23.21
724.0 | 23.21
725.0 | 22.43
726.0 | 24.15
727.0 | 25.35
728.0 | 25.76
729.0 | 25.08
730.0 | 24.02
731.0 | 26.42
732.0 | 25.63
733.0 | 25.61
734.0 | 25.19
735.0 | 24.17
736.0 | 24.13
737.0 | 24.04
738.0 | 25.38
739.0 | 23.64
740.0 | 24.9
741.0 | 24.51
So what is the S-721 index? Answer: 160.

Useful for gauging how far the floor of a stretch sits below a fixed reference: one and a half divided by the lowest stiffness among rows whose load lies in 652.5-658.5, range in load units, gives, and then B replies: 0.080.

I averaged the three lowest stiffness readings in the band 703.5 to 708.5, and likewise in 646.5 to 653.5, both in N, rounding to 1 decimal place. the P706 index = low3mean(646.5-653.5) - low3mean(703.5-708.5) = -7.3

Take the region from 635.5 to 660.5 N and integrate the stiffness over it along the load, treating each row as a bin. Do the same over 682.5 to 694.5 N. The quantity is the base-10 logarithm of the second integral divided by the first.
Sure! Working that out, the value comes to -0.23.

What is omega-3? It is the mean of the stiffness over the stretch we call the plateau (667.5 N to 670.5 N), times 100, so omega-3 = 2441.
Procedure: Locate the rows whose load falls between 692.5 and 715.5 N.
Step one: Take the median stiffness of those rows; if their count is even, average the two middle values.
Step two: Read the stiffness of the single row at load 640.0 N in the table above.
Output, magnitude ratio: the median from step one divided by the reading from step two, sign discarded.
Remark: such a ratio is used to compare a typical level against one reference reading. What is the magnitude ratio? 1.28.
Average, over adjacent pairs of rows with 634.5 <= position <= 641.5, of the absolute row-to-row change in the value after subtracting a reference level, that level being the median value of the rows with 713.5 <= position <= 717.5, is 0.9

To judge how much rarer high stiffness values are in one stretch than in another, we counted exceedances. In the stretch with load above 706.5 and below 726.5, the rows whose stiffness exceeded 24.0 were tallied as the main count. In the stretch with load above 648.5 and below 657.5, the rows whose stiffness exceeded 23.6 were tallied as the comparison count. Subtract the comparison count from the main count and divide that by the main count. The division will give 1.0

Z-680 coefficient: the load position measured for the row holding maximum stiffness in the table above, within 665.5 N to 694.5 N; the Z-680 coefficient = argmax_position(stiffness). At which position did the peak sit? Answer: 682.0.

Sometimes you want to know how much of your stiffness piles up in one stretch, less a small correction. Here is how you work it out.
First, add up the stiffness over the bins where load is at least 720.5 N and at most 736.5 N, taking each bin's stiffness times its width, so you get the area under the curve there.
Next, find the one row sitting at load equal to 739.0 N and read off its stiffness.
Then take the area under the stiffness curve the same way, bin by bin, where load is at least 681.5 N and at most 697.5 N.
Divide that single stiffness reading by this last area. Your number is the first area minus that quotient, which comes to 389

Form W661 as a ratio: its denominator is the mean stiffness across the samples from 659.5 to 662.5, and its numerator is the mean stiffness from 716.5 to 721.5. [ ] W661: 0.96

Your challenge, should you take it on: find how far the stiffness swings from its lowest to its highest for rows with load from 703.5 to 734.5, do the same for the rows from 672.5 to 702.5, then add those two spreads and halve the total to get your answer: 7.3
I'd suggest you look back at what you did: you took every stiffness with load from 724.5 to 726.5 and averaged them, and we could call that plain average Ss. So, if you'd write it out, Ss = 23.3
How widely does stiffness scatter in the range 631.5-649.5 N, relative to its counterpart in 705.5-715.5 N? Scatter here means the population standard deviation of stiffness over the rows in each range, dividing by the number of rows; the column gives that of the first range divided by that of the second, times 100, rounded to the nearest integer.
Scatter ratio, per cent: 315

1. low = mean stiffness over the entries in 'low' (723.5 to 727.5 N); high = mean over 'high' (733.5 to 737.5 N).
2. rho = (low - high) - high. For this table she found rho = -25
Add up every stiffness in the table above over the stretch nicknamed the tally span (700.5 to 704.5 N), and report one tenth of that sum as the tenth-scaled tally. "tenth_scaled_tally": 8.3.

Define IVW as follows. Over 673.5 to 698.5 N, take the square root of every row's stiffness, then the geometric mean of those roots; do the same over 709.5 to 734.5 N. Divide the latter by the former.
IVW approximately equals 1.05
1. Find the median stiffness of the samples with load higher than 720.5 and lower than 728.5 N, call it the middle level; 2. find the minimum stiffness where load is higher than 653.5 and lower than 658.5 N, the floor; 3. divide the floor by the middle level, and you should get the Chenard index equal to 0.81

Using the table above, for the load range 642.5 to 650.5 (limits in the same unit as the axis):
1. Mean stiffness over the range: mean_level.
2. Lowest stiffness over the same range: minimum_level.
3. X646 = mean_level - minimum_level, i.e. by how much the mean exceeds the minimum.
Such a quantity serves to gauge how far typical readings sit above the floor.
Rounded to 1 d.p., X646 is 1.3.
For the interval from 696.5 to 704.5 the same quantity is 2.1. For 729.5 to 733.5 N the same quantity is 1.4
